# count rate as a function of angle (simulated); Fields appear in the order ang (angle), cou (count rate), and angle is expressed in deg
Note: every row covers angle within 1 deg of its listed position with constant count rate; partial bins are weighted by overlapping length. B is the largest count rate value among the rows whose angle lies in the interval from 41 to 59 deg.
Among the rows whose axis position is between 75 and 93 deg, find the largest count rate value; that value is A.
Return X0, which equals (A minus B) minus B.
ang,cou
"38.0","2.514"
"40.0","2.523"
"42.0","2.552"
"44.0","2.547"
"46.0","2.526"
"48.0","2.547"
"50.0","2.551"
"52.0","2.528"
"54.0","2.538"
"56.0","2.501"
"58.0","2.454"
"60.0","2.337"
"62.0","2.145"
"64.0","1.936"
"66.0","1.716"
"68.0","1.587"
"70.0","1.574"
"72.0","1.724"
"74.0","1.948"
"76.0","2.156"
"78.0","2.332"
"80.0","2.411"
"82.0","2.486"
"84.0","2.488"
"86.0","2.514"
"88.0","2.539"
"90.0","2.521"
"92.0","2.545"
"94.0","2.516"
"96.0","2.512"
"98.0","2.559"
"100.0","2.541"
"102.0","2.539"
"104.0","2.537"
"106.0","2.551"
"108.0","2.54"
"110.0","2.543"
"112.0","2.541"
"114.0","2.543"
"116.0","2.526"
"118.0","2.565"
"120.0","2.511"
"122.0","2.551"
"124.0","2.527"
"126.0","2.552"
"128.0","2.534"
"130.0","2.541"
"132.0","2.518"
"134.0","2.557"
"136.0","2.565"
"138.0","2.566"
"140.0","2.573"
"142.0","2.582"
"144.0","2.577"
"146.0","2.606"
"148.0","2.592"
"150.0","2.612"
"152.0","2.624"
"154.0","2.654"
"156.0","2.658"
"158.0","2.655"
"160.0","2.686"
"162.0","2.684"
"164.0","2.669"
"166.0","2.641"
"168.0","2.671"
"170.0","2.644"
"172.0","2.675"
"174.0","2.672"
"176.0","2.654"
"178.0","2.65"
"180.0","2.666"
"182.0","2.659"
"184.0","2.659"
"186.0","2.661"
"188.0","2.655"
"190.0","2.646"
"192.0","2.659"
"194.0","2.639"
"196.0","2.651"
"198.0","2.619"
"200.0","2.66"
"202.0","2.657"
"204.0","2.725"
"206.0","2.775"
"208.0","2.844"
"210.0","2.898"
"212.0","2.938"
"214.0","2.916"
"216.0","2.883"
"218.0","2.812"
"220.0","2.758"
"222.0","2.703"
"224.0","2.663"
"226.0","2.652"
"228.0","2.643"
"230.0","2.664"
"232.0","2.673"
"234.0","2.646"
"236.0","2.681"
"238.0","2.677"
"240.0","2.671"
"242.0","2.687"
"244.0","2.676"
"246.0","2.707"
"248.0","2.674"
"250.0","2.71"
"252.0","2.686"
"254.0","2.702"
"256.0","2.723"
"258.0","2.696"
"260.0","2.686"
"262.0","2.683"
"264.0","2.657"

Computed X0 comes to -2.56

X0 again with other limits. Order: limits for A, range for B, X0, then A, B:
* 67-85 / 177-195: -2.84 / 2.488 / 2.666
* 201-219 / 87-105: -2.18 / 2.938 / 2.559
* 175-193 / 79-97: -2.42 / 2.666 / 2.545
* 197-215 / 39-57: -2.17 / 2.938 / 2.552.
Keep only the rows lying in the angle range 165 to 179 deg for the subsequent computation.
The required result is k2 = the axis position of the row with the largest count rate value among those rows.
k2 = 172.0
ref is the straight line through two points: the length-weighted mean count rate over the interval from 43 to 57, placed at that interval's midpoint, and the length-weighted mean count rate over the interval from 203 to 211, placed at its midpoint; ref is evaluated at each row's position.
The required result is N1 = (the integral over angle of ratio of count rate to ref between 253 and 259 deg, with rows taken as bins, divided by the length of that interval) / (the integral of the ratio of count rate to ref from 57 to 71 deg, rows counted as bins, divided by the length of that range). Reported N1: 1.22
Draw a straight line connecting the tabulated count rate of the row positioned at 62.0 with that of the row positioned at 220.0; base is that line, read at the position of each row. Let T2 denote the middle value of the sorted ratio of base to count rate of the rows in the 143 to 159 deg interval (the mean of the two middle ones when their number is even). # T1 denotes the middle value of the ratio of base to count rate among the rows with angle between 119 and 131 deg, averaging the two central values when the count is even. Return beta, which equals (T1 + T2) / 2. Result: 0.95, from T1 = 0.94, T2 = 0.95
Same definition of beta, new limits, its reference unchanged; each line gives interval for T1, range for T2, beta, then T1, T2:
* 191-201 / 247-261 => 1.04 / 1.01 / 1.07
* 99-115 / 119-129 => 0.93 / 0.91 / 0.94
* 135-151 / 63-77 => 1.11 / 0.95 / 1.26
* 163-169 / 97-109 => 0.93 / 0.96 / 0.91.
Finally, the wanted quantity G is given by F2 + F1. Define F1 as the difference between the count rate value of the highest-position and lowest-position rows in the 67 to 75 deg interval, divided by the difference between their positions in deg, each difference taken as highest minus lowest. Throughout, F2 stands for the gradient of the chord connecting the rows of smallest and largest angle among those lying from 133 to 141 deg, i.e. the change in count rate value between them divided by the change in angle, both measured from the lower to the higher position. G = 0.063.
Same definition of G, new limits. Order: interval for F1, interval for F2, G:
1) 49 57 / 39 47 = -0.008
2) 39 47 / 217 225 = -0.024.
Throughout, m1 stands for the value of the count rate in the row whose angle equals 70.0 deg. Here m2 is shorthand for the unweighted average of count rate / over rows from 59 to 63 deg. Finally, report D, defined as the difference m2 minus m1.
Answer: 0.7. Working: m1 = 1.574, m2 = 2.24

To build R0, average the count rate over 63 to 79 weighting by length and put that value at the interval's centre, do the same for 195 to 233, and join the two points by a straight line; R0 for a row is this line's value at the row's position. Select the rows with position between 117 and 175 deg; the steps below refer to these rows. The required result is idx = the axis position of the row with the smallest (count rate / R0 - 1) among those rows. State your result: 170.0 deg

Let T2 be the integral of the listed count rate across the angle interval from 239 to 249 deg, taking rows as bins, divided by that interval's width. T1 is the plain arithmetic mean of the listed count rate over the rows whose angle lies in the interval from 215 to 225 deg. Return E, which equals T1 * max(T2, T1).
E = 7.6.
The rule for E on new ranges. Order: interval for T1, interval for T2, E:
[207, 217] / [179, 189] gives 8.4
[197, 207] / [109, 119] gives 7.2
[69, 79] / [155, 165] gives 5.2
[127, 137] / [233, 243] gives 6.8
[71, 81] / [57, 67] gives 4.5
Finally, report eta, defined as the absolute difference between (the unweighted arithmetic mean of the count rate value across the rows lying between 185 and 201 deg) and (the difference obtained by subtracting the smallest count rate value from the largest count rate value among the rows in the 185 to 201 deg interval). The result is 2.6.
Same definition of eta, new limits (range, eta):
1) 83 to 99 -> 2.5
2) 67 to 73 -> 1.5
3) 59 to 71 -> 1.1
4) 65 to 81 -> 1.1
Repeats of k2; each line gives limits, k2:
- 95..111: 98.0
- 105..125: 118.0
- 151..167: 160.0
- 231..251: 250.0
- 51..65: 54.0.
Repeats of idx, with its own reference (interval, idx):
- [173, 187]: 186.0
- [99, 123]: 120.0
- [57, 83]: 70.0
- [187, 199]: 198.0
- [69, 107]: 70.0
